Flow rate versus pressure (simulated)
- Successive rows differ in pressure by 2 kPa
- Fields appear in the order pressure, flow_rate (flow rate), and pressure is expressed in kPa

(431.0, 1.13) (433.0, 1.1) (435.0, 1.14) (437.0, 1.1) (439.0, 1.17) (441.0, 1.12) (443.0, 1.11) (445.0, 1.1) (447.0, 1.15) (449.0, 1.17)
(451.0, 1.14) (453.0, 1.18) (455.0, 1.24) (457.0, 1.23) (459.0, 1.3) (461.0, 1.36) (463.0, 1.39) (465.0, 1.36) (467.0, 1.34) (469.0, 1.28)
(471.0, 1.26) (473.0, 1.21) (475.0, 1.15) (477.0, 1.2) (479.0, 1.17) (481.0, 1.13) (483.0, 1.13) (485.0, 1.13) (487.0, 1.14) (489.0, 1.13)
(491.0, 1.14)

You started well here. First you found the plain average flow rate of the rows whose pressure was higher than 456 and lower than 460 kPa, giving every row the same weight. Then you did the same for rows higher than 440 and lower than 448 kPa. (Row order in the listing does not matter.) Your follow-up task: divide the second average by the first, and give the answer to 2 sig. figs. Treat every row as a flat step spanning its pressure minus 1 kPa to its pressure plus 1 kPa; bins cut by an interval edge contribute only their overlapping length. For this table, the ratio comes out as 0.89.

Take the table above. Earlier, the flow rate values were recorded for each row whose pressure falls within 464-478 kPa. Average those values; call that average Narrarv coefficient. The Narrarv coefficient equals 1.26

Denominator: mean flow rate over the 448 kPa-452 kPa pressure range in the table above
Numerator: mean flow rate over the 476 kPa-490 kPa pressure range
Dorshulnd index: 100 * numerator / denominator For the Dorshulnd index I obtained 99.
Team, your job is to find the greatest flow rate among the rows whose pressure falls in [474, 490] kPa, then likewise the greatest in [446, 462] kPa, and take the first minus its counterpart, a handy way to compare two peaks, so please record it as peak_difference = -0.16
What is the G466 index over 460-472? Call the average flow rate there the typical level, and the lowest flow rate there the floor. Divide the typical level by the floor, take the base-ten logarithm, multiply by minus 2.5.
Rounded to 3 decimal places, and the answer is -0.060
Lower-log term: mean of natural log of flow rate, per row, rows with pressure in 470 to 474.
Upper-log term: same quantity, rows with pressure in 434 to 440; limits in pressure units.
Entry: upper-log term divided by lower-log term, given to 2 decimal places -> 0.61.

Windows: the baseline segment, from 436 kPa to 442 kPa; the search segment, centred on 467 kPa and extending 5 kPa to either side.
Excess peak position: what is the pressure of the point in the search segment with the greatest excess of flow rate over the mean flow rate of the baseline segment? 463.0 kPa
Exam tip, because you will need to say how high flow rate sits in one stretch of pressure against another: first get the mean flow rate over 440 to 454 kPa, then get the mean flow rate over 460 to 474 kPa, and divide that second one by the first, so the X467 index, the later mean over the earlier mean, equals 1.15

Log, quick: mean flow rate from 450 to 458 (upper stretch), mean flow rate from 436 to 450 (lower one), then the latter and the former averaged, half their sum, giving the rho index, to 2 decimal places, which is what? 1.16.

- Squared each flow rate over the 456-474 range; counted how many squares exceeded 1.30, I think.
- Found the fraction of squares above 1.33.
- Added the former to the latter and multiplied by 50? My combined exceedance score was 500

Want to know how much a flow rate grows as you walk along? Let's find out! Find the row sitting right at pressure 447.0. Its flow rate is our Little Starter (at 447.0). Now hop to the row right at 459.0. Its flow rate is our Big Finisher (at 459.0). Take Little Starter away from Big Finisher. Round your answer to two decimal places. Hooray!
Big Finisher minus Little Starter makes 0.15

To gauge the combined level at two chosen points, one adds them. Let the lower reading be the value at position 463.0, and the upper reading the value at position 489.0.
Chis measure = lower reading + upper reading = 2.52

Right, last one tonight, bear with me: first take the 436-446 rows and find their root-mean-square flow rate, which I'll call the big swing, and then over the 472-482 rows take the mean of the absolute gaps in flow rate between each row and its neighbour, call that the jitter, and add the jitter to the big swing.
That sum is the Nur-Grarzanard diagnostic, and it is 1.165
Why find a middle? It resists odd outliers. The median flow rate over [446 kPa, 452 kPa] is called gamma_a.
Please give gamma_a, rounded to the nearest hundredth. 1.15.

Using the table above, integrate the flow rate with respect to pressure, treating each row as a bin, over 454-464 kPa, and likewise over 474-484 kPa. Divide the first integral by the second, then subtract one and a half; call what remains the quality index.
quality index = -0.372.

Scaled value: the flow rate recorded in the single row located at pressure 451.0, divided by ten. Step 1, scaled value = 0.114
